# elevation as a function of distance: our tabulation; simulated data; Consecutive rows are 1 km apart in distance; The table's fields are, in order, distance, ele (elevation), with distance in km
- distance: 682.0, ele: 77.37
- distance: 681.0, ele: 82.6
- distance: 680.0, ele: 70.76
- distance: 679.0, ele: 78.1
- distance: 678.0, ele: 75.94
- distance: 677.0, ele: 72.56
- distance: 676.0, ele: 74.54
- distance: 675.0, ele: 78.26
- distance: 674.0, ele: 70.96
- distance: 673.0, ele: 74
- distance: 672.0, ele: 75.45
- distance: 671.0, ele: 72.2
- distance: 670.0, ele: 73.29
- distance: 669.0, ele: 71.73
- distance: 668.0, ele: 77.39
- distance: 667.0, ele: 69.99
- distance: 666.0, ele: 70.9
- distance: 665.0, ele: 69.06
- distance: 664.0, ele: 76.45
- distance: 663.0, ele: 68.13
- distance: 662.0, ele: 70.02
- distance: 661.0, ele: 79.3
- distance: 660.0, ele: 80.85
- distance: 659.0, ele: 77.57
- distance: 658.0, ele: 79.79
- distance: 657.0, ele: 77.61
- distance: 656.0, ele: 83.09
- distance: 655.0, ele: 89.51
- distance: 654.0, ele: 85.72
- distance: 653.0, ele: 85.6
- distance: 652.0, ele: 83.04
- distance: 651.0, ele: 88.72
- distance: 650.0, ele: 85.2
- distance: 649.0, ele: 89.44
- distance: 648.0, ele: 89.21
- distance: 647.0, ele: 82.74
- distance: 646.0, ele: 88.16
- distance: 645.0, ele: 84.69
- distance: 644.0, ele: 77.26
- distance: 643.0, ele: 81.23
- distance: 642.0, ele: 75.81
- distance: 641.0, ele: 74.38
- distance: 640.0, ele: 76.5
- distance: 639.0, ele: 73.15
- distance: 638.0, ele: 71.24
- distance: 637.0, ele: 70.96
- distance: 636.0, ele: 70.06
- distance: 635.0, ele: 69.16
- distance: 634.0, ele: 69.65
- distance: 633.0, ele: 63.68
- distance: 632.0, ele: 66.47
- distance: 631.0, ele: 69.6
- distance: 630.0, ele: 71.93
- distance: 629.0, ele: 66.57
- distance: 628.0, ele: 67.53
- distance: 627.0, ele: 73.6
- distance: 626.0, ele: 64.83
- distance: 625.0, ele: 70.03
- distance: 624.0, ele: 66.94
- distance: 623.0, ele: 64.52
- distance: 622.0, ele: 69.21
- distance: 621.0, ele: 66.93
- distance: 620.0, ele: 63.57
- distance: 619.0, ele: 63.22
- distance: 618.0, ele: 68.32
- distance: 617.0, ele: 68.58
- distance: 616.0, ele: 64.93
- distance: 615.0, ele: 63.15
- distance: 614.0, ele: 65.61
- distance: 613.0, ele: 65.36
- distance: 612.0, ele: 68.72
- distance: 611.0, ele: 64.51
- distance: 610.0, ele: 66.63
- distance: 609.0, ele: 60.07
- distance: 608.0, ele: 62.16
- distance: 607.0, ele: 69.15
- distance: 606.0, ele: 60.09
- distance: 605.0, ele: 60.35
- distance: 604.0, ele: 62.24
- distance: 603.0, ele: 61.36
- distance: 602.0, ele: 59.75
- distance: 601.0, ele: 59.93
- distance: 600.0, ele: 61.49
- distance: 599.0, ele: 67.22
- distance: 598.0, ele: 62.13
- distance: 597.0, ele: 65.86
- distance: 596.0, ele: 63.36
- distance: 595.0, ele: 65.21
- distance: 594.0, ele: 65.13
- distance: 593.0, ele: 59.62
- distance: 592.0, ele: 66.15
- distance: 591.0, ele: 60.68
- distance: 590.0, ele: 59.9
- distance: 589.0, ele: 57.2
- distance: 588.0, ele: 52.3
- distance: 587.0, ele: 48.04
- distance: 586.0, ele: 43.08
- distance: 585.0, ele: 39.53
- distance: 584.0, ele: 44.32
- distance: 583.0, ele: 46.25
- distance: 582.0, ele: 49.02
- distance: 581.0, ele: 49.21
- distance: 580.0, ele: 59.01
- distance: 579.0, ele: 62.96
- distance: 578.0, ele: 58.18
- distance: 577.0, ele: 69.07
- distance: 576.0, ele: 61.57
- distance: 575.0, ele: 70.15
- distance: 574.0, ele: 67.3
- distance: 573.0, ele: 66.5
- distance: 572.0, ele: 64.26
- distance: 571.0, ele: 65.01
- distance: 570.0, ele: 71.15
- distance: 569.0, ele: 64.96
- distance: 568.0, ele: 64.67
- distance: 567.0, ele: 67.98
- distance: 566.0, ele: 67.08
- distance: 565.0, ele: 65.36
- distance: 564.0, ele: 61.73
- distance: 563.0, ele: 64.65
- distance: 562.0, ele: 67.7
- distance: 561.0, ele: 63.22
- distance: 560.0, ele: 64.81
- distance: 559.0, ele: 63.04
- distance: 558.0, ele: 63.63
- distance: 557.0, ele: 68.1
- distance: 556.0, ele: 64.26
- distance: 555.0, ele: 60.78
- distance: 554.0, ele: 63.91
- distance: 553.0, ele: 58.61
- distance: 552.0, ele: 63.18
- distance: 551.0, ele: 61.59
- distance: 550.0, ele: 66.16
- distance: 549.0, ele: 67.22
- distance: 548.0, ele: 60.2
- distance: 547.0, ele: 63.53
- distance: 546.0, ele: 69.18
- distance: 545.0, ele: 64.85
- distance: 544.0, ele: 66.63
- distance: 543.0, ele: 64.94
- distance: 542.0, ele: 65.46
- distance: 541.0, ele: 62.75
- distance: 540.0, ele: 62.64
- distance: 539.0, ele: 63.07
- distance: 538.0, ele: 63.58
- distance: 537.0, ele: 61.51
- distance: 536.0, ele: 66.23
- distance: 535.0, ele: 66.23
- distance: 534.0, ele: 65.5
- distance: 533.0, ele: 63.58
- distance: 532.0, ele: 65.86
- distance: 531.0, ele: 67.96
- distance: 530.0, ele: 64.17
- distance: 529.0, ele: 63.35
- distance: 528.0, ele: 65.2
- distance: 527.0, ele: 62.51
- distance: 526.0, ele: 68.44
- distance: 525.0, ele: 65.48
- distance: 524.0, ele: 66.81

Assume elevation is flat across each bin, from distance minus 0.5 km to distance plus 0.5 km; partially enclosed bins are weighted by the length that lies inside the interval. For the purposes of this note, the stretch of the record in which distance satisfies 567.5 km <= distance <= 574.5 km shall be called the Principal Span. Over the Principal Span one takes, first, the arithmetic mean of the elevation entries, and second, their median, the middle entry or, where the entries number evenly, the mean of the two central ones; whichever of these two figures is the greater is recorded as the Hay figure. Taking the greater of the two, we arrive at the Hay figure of 66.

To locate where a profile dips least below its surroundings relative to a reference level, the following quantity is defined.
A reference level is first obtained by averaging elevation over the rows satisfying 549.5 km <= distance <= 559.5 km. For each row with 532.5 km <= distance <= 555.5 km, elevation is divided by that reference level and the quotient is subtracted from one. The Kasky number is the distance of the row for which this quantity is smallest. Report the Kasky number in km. 546.0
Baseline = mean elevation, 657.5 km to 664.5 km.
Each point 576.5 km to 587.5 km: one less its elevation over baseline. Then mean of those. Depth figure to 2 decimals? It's 0.32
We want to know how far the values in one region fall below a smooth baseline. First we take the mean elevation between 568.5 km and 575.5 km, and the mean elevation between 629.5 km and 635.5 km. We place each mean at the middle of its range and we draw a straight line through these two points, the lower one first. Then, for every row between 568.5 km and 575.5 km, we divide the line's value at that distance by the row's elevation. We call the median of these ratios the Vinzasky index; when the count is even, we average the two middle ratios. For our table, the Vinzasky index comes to 1.01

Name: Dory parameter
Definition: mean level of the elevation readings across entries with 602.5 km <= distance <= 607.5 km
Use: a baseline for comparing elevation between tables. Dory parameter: 62.6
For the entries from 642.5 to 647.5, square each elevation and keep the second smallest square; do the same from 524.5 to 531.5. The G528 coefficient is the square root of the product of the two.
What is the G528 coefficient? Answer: 5146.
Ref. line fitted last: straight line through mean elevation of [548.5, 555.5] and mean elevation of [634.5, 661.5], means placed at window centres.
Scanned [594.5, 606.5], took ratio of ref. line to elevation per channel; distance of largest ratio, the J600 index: 606.0 km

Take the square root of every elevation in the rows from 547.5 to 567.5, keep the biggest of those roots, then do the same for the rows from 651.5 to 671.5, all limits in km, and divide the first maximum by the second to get 0.87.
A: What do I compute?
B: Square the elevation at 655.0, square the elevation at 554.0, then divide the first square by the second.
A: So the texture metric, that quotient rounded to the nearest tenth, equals 2.0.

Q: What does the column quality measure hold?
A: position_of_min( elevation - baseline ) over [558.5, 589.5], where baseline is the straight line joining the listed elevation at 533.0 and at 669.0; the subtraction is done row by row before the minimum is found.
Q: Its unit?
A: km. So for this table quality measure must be 585.0 km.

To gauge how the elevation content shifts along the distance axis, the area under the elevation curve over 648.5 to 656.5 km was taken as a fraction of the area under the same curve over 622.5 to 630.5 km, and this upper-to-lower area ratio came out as 1.3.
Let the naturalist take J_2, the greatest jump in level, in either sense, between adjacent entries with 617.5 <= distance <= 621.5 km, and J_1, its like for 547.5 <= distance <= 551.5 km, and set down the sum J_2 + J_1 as 12.1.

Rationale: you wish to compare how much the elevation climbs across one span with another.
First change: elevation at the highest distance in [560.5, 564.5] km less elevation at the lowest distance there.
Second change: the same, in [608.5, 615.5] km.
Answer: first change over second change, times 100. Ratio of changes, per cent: -48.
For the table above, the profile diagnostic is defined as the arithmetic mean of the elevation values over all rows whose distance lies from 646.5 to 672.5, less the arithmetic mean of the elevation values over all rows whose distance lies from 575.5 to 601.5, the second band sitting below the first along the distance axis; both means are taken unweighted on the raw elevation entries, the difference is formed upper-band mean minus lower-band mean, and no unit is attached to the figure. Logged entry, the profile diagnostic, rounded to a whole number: 21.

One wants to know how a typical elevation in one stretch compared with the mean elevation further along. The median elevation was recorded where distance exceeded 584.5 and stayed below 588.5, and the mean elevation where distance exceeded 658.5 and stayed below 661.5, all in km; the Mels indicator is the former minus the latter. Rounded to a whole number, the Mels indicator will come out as -34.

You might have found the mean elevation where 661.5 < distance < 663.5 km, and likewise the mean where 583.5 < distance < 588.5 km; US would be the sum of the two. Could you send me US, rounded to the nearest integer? 115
